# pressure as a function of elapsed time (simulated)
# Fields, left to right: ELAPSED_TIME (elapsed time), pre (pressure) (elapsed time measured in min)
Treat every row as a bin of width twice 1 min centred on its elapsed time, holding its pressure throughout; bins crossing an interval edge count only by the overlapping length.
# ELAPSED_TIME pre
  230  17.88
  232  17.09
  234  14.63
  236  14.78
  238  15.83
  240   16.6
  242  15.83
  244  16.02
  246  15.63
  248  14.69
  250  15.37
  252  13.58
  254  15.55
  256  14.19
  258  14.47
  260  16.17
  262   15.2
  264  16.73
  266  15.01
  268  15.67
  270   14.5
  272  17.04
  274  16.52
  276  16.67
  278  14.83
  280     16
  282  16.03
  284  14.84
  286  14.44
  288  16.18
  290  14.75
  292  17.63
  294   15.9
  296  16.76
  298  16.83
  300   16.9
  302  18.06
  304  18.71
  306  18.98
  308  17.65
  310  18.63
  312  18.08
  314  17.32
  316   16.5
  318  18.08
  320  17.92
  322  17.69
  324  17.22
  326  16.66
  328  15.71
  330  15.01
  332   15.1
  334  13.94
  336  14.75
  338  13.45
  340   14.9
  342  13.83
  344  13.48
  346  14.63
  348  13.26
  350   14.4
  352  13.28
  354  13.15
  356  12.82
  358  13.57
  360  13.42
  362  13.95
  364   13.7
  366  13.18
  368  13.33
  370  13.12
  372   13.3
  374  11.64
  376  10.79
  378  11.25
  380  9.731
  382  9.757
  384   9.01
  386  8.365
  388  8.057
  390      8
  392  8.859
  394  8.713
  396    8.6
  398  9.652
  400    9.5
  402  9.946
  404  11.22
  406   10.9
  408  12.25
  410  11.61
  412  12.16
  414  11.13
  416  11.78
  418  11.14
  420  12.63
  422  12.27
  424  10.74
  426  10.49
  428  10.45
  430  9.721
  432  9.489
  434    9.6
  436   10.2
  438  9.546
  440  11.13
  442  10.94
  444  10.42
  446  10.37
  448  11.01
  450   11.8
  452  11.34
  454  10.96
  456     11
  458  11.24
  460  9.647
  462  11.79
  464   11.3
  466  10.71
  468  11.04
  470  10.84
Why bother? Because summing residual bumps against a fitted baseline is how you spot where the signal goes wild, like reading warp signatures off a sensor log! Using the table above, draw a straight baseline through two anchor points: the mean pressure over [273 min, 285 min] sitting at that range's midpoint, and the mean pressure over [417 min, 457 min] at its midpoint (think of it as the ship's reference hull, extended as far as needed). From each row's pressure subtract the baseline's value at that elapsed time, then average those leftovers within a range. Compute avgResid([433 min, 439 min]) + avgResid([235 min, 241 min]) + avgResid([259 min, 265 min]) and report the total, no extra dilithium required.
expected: -2.7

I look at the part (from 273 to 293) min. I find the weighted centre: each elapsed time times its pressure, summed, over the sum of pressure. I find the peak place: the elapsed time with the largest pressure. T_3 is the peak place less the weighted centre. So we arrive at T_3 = 9.0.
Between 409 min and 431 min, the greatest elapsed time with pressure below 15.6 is 430 min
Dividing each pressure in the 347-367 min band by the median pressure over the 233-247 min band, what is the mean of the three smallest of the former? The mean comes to 0.8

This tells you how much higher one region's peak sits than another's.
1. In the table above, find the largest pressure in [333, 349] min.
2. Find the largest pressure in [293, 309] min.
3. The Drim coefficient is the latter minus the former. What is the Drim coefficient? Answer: 4.1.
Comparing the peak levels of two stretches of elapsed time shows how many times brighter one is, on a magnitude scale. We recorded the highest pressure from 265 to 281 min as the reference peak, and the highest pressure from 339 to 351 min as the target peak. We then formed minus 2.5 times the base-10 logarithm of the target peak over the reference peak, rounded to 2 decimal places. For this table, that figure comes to 0.15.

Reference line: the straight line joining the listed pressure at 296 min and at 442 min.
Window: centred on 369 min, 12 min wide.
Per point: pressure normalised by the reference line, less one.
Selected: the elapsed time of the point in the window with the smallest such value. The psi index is 374 min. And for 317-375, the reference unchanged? 374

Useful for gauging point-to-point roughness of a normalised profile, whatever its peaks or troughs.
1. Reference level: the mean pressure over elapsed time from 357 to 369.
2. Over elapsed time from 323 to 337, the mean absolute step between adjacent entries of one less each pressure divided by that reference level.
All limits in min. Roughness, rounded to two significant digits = 0.053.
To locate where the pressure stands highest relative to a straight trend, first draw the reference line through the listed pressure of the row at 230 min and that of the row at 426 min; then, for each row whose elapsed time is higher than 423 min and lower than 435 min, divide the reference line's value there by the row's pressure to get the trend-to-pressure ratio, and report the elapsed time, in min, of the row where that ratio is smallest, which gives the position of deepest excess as 424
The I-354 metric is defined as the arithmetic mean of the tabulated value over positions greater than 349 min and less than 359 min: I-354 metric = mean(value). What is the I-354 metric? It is 13.4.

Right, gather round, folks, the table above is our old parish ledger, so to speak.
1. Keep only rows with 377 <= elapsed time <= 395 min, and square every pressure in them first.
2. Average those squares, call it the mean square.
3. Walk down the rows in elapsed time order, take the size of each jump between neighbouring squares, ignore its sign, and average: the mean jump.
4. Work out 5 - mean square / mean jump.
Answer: -3.3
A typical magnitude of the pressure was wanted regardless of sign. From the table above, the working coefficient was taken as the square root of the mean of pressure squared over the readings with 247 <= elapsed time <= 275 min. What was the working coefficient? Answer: 15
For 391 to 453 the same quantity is 11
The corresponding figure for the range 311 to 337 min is 17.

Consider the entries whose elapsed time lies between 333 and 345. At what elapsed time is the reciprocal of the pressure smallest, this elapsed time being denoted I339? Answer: 340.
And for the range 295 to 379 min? 306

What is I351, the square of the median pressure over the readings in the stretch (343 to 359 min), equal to 179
